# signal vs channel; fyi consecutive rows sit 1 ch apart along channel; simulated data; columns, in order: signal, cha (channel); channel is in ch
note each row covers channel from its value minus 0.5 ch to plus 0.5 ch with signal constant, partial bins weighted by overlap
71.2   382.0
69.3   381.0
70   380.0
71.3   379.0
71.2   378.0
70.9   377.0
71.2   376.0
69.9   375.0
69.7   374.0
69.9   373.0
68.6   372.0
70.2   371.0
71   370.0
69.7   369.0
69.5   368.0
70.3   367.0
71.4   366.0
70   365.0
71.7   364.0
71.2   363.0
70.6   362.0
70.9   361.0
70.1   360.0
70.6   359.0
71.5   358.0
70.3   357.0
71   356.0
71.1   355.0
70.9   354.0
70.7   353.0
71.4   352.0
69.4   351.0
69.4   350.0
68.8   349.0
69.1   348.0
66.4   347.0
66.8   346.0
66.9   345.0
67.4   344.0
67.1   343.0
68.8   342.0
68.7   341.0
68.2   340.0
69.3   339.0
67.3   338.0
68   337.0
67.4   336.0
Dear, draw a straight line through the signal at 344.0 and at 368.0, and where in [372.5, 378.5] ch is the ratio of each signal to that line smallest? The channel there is 374.0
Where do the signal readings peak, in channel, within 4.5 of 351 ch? 352.0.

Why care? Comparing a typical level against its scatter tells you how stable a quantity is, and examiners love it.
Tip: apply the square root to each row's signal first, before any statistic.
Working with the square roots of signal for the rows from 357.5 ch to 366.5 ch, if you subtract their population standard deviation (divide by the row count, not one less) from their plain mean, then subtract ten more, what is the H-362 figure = -1.61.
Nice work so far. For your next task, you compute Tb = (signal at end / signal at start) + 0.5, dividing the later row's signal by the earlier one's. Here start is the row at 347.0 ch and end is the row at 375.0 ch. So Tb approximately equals 1.553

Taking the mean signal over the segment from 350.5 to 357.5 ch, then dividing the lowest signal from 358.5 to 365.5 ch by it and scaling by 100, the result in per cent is 99.0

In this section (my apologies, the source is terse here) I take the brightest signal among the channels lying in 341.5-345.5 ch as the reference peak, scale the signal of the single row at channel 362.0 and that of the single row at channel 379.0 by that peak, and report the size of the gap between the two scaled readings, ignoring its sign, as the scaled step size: 0.010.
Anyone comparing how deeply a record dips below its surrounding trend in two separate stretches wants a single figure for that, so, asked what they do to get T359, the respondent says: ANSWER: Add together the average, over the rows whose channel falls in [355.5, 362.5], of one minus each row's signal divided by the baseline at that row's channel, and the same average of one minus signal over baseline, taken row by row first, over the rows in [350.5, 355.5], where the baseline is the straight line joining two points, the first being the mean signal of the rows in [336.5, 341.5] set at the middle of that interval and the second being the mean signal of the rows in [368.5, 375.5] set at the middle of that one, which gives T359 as -0.046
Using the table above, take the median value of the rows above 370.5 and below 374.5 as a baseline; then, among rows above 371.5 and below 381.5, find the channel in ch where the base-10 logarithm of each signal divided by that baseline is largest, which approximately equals 379.0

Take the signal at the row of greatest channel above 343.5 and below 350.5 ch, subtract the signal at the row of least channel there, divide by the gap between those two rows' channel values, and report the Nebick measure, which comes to 0.3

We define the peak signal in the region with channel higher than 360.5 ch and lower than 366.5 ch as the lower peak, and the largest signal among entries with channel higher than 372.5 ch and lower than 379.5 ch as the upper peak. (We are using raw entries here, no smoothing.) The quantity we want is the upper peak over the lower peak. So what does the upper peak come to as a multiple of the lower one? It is 0.99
